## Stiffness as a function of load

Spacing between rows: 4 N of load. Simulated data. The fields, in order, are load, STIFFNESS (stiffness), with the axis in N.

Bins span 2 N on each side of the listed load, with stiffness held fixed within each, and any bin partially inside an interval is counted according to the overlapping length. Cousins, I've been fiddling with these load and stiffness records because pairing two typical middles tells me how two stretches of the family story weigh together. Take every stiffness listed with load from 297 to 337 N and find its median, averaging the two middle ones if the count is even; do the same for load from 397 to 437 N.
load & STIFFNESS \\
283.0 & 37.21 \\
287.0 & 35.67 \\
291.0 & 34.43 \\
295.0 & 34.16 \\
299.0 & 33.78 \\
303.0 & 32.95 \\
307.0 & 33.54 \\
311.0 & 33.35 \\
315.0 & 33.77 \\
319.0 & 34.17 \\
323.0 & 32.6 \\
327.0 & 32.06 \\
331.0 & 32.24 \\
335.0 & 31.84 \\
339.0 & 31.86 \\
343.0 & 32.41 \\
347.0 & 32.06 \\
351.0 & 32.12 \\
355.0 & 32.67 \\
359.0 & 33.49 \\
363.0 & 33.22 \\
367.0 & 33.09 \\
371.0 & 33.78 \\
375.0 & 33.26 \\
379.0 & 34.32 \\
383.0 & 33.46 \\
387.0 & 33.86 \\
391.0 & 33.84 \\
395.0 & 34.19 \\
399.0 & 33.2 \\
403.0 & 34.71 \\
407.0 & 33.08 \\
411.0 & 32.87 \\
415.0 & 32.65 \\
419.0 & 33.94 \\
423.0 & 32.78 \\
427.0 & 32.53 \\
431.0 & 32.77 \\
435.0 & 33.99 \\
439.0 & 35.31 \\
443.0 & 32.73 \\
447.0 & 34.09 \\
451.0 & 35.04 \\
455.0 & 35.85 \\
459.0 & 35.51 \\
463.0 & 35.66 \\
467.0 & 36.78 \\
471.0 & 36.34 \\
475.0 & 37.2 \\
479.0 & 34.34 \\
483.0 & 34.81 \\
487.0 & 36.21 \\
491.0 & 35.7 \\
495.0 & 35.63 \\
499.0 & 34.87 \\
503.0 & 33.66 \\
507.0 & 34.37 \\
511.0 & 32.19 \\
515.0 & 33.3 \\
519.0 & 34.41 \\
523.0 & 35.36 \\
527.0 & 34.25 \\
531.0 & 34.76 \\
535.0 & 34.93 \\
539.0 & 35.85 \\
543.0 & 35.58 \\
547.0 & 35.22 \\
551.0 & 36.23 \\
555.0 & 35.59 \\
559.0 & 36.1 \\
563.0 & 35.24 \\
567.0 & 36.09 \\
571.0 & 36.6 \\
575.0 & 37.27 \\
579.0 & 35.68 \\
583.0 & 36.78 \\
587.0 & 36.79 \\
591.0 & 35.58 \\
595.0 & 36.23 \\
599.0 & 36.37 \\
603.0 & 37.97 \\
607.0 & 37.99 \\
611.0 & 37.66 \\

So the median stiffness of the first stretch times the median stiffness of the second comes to 1093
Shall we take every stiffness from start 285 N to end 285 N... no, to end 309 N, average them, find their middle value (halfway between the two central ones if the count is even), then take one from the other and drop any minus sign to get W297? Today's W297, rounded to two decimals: 0.12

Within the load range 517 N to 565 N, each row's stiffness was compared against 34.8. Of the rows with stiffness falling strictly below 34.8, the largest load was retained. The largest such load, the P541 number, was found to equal 531.0 N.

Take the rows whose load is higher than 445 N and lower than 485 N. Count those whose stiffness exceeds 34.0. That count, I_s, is 10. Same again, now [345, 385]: 1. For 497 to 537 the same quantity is 7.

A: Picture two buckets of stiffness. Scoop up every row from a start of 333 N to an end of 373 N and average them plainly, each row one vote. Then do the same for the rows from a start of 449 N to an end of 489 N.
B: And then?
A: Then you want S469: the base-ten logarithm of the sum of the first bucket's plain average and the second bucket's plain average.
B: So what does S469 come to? 1.84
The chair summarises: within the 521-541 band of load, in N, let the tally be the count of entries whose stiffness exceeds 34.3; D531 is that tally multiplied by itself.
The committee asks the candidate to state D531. 16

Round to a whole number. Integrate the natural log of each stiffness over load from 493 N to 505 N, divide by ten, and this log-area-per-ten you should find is 4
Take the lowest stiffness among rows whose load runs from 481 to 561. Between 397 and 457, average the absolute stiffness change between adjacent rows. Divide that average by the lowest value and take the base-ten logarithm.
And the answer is -1.49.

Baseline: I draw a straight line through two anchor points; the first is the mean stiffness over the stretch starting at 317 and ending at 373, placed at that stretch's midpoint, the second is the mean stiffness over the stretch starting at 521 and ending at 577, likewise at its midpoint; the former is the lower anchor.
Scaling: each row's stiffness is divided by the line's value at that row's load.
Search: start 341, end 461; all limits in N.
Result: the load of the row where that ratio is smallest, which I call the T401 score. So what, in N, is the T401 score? 443.0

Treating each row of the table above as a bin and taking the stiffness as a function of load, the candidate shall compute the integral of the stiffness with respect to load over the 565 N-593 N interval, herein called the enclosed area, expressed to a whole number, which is 1019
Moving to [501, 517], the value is 534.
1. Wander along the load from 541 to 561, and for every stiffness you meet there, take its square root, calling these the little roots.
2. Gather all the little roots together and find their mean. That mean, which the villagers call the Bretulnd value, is 5.98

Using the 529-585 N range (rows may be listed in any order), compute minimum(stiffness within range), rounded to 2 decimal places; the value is 34.76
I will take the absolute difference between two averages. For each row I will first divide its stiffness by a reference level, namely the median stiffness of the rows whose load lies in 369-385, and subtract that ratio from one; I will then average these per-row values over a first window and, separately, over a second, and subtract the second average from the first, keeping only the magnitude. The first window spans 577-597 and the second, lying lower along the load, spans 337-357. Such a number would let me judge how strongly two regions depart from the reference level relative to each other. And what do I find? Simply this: 0.12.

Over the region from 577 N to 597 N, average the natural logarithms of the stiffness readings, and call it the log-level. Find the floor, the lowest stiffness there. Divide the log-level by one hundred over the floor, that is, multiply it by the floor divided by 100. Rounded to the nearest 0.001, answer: 1.277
